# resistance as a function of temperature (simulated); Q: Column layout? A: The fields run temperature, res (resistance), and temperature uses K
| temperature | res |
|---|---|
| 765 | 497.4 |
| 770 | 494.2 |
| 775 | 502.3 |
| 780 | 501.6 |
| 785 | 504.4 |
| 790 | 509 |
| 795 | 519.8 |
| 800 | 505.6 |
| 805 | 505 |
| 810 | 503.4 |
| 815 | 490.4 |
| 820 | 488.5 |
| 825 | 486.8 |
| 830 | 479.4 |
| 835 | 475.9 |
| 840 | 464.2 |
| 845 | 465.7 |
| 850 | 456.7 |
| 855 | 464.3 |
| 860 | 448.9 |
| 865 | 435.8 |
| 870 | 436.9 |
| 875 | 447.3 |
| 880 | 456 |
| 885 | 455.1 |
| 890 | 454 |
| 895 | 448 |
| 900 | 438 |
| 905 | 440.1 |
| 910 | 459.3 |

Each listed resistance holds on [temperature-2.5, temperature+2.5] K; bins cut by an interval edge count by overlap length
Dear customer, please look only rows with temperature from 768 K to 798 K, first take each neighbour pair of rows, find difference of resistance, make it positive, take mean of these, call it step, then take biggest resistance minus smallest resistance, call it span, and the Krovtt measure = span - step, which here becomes 20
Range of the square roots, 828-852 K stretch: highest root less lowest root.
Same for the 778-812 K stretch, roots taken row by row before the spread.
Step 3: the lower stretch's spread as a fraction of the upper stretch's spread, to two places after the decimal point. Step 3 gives 0.77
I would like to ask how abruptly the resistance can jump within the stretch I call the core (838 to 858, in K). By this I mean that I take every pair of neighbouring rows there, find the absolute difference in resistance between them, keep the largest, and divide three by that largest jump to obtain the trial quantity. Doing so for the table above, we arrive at 0.33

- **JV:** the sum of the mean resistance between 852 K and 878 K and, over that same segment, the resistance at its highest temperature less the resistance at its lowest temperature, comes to 430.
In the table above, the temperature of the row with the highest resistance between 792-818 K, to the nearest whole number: 795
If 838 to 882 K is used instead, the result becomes 845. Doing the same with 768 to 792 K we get 790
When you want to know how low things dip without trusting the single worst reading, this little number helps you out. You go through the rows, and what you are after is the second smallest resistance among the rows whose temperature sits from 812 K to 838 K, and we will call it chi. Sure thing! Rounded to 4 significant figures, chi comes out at 479.4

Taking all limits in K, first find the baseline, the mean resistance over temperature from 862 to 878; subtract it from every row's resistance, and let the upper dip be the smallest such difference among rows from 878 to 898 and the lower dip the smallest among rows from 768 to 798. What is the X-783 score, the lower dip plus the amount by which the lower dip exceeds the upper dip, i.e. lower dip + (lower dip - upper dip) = 100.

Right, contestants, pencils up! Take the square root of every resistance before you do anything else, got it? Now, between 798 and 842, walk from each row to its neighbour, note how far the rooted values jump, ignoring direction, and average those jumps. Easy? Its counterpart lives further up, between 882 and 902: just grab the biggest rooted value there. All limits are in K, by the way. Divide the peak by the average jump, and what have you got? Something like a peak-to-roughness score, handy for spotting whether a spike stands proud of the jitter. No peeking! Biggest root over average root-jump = 182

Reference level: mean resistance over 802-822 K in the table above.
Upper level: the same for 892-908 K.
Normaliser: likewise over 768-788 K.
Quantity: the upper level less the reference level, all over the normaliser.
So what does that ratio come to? -0.11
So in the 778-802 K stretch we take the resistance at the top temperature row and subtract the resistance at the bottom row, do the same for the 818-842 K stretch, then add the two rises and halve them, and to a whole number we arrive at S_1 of -10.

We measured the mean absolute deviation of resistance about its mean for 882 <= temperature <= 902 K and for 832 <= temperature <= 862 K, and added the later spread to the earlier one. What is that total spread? 12.3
